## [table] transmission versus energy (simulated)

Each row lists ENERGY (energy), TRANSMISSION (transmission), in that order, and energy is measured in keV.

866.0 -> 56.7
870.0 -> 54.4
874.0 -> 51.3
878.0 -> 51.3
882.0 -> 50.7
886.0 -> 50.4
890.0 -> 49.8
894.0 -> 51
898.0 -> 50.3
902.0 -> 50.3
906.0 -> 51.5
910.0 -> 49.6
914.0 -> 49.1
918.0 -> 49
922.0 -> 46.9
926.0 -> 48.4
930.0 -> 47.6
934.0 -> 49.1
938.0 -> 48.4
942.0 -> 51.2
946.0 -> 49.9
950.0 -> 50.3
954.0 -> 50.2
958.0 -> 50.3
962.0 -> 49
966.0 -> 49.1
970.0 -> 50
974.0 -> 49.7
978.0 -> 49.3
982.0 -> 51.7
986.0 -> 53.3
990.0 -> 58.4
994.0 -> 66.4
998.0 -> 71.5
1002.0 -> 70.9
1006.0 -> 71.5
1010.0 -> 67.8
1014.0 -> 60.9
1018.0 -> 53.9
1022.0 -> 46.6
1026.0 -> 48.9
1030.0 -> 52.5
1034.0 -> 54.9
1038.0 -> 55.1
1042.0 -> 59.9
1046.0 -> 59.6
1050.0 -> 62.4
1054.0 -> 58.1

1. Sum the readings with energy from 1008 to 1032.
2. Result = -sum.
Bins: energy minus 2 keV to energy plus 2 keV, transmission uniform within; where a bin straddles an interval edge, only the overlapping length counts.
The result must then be -331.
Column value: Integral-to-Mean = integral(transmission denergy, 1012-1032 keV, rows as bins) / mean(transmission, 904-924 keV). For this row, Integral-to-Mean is 21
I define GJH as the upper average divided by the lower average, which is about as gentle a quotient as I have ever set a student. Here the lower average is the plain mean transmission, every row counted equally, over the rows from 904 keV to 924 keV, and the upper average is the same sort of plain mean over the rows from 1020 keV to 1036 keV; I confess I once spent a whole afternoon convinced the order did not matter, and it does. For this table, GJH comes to 1.03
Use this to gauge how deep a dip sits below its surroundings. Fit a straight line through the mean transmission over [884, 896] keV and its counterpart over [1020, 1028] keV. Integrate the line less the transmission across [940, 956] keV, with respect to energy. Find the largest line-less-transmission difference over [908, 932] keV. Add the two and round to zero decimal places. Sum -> -15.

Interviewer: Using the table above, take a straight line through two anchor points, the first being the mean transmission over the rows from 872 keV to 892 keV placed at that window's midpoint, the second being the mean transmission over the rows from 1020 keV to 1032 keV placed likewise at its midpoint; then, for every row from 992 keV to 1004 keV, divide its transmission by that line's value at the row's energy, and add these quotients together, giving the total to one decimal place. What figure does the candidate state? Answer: 4.2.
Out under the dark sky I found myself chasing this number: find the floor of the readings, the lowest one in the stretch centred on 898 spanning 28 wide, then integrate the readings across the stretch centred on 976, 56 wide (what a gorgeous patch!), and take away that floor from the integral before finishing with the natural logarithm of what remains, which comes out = 8.02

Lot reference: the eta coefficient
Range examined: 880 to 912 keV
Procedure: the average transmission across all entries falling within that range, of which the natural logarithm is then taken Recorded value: 3.92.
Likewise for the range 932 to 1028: 4.01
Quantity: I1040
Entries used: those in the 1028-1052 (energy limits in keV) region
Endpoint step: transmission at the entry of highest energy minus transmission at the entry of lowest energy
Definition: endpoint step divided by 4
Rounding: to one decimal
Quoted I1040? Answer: 2.5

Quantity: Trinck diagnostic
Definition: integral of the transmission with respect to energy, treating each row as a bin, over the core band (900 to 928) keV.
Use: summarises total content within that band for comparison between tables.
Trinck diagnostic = 1379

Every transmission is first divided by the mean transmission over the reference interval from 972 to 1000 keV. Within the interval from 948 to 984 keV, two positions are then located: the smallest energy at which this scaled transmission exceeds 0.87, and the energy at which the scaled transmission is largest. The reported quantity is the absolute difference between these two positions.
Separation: 32 keV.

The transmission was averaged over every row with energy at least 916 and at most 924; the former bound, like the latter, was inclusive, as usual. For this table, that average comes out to 48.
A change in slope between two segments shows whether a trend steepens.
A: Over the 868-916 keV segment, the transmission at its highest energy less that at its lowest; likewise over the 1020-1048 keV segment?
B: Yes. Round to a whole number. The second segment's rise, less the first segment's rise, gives 18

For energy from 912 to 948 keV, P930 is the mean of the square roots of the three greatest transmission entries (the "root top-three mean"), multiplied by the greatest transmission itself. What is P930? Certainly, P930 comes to 362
